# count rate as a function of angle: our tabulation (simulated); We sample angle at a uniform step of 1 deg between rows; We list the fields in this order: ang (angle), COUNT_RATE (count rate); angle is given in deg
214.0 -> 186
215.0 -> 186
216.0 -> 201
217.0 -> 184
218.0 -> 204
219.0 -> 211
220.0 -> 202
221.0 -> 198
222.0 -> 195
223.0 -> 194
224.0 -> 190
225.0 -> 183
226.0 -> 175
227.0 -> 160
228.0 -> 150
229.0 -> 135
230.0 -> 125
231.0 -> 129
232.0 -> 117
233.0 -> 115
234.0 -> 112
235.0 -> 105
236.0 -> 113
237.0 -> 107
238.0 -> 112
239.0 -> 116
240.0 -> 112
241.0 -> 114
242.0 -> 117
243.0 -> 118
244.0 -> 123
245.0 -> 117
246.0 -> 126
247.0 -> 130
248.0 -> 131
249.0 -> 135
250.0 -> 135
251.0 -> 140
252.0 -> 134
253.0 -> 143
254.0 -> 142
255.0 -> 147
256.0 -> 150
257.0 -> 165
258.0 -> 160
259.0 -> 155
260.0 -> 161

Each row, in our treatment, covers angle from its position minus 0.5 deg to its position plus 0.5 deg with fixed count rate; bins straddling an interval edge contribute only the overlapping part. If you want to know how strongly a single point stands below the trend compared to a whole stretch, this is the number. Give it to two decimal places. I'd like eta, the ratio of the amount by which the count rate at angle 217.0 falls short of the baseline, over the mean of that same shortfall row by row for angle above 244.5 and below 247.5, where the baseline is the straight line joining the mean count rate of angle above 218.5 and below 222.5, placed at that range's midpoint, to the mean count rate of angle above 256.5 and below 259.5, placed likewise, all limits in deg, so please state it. 0.44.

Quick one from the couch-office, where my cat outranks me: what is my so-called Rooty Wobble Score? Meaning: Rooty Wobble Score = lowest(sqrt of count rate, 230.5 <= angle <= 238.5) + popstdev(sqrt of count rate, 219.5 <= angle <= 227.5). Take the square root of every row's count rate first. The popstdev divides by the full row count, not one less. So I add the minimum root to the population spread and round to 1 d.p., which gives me 10.7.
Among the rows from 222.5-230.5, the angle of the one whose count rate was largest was 223.0 deg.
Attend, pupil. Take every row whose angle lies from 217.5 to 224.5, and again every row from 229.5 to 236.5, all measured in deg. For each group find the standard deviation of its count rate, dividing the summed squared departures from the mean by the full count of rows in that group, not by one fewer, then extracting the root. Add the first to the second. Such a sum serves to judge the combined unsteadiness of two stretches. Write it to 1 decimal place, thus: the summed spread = 14.1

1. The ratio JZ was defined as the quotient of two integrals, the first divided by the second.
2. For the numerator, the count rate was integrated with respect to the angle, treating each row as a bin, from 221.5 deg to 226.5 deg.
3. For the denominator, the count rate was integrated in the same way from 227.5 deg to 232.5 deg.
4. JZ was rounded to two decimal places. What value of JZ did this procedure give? 1.43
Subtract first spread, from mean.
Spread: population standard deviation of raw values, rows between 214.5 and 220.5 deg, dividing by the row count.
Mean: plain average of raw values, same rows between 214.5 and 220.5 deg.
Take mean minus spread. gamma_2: 188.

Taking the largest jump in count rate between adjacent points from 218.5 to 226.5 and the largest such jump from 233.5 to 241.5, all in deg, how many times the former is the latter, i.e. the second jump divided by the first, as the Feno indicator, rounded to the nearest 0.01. 0.89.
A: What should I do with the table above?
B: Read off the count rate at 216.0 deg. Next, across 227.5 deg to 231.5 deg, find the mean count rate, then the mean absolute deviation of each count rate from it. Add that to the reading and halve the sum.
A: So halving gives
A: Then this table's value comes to 104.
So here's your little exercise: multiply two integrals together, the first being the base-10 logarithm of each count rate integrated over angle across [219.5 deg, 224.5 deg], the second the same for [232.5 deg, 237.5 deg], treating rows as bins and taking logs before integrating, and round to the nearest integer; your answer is 117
